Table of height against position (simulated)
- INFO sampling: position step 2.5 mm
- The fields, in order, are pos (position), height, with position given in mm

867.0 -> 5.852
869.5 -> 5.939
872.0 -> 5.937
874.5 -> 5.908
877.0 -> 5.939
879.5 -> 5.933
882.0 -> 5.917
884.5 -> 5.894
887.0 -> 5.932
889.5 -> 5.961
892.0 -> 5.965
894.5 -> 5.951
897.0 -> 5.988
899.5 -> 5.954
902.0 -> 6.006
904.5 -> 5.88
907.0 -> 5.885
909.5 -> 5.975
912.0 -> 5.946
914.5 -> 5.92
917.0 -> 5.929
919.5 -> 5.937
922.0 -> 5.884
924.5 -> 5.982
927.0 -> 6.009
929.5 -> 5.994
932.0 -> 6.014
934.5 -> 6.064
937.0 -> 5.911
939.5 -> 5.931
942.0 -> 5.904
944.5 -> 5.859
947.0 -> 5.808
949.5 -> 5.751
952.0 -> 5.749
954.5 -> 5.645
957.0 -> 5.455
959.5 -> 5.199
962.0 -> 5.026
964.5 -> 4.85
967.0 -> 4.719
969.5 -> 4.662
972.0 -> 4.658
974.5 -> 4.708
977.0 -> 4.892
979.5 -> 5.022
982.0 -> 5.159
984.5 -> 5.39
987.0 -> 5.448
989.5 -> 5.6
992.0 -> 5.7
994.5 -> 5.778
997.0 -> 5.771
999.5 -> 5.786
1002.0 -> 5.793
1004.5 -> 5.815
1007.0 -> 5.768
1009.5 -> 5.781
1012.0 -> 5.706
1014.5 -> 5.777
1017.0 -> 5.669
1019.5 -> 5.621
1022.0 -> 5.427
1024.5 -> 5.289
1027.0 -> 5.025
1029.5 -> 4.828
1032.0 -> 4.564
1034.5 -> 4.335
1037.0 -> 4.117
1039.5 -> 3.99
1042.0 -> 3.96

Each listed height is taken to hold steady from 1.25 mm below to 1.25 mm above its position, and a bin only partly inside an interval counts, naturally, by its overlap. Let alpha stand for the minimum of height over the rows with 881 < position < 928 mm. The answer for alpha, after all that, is 5.88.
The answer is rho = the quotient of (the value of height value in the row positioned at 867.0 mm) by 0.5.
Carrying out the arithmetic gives 11.7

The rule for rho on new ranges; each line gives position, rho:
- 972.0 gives 9.3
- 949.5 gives 11.5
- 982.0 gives 10.3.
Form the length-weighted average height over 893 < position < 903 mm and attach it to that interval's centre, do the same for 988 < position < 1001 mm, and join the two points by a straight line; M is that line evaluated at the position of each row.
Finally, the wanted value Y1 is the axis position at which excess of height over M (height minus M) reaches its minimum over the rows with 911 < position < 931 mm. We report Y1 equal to 922.0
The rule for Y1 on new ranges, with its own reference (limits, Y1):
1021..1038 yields 1037.0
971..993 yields 972.0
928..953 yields 949.5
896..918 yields 904.5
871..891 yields 874.5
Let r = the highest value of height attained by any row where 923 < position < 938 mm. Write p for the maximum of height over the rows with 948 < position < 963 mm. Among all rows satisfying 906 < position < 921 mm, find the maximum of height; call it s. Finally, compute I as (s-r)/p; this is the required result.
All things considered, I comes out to -0.02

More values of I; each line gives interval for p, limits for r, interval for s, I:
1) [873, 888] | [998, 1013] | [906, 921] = 0.03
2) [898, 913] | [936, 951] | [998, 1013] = -0.02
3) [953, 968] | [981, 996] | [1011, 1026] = 0.00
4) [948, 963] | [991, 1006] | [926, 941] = 0.04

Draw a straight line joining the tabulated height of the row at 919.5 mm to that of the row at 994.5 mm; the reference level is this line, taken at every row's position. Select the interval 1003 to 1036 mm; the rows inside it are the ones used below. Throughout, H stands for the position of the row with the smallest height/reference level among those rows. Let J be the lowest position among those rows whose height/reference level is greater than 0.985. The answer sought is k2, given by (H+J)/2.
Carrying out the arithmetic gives 1019.5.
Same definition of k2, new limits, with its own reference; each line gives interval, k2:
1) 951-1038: 1014.5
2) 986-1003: 989.5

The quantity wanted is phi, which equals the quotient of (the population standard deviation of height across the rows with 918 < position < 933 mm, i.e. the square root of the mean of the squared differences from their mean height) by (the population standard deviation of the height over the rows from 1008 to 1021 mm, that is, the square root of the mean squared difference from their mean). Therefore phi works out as 0.7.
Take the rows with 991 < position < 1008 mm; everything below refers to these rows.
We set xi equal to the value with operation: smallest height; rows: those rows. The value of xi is 5.7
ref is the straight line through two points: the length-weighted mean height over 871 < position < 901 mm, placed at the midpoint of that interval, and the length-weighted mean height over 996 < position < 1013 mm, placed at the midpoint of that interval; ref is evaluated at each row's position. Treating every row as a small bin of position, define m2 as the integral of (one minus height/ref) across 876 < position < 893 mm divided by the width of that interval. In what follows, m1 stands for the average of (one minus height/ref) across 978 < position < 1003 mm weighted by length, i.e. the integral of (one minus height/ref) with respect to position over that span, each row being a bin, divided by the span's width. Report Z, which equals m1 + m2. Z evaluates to 0.05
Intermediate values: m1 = 0.04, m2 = 0.001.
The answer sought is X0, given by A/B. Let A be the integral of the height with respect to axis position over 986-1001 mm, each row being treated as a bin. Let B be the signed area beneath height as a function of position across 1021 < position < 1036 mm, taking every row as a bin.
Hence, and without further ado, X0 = 1.16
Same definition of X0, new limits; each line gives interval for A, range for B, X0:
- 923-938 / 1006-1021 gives 1.05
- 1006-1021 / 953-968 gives 1.11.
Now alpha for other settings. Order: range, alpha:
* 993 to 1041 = 3.99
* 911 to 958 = 5.455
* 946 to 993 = 4.658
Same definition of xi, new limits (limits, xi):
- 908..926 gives 5.884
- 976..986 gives 4.892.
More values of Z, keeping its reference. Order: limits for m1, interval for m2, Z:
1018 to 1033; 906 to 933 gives 0.09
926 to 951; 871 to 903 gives -0.01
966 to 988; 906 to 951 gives 0.14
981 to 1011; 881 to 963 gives 0.03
